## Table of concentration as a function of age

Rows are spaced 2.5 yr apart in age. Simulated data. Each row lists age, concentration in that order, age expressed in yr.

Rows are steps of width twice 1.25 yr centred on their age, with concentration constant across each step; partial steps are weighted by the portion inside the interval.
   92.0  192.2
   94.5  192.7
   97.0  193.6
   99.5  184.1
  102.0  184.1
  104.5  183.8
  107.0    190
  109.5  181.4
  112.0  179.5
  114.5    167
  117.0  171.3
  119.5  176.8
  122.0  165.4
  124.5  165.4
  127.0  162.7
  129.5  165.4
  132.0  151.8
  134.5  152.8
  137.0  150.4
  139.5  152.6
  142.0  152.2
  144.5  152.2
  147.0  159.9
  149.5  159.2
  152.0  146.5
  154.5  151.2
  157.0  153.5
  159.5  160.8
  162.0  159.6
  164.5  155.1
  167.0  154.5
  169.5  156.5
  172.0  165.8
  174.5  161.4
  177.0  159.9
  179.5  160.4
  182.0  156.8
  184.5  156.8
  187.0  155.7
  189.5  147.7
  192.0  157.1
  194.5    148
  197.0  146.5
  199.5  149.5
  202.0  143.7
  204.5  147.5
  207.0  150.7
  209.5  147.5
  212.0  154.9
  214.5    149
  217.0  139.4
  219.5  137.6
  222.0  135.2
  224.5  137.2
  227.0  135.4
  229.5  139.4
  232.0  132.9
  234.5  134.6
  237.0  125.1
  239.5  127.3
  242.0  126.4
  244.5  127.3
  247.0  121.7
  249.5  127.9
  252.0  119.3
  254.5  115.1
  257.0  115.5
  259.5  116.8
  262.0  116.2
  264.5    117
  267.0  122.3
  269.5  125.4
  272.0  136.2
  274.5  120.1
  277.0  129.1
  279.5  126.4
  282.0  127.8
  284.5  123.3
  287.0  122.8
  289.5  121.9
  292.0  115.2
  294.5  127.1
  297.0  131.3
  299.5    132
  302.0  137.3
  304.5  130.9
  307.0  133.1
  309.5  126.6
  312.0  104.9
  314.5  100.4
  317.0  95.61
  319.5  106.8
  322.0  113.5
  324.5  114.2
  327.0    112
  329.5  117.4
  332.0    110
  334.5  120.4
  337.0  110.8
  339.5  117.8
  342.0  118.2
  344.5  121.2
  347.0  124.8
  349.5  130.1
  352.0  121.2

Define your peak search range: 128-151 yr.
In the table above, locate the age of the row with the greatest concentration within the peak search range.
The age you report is 129.5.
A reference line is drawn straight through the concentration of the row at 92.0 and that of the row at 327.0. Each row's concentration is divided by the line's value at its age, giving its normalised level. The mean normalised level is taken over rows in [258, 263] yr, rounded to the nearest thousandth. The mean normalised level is 0.865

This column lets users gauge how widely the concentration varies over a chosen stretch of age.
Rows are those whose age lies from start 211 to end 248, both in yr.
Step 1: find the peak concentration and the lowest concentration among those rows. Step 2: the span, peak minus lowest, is 33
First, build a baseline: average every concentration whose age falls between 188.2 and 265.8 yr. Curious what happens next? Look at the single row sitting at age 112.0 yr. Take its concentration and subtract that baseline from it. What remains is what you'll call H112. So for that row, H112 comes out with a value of 44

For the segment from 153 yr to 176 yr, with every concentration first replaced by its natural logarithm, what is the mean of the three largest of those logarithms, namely 5.09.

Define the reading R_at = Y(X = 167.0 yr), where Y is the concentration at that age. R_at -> 154.5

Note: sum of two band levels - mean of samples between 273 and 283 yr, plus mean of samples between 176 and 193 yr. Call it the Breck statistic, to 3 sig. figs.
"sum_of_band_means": 282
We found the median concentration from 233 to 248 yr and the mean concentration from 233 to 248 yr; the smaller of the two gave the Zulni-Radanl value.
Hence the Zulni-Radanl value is 127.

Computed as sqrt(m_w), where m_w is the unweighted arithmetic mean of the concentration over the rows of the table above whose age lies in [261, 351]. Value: 11.0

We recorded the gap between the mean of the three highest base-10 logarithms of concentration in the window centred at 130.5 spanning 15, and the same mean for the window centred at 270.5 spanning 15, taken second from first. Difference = 0.10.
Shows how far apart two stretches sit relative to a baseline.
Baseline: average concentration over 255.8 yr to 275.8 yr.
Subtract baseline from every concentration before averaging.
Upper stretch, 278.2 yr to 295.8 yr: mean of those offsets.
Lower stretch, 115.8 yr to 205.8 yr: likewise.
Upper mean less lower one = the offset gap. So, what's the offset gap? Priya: -33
